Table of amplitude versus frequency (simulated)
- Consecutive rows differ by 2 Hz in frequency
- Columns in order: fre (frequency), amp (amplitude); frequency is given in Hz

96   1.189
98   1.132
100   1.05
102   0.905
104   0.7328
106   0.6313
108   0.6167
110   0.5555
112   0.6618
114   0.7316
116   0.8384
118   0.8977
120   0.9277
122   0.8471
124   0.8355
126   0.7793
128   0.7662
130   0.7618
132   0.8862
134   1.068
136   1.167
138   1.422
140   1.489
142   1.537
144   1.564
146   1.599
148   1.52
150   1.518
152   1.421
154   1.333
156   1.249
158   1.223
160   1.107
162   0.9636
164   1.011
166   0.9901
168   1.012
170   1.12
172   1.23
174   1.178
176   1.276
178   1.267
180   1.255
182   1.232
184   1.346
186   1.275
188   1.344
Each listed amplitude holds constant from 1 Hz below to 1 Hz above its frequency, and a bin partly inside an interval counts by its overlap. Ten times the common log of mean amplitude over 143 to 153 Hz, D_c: 1.8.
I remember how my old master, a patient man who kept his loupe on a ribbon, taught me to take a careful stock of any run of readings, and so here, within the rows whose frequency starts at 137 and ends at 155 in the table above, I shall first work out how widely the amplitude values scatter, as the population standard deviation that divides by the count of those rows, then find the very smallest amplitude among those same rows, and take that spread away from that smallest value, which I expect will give 1.3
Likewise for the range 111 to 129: 0.6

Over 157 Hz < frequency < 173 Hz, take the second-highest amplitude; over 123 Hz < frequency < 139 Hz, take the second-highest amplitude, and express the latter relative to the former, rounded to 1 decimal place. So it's 1.0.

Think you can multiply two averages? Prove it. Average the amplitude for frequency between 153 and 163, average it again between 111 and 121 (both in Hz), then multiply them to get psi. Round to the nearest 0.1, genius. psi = 1.0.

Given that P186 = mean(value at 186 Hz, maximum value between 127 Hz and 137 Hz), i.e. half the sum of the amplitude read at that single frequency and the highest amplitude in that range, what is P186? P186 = 1.22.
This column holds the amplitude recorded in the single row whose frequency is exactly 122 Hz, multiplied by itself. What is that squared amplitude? 0.72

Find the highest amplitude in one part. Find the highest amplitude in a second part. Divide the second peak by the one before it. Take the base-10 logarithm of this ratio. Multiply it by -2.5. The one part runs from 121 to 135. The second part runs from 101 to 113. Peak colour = 0.2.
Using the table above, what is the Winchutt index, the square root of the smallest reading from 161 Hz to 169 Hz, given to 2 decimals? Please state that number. 0.98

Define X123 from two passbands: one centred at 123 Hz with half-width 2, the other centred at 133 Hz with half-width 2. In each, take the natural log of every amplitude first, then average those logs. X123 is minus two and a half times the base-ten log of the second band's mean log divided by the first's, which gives 2.0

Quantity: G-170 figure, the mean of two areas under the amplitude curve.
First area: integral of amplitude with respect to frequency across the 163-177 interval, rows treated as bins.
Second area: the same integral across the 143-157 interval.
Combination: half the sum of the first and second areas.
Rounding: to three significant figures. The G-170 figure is 18.0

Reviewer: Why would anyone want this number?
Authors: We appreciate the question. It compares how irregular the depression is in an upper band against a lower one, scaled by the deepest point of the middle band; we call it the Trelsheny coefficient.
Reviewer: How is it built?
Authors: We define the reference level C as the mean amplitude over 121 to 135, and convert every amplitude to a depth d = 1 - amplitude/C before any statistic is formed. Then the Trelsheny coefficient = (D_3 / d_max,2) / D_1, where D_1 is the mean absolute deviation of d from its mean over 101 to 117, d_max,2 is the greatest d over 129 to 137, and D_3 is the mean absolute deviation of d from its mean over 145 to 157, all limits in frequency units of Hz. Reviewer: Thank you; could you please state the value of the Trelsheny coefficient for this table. 11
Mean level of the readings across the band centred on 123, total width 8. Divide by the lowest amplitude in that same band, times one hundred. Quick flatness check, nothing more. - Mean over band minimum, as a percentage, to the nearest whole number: 109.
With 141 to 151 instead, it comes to 102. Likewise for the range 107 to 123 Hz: 137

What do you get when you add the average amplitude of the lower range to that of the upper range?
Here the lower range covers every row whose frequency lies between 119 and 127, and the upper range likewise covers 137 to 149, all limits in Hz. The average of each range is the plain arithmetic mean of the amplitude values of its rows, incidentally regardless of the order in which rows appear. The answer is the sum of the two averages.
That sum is 2.37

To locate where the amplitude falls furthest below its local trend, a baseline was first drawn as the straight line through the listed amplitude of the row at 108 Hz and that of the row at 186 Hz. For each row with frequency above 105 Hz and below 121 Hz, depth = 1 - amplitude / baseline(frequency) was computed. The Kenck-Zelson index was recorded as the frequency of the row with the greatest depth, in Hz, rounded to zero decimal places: 110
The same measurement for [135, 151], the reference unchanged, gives 136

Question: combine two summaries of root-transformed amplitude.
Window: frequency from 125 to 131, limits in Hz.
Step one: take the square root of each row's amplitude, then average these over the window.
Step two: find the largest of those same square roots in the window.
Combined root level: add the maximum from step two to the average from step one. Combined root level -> 1.8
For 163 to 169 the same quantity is 2.0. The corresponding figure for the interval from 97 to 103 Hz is 2.1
